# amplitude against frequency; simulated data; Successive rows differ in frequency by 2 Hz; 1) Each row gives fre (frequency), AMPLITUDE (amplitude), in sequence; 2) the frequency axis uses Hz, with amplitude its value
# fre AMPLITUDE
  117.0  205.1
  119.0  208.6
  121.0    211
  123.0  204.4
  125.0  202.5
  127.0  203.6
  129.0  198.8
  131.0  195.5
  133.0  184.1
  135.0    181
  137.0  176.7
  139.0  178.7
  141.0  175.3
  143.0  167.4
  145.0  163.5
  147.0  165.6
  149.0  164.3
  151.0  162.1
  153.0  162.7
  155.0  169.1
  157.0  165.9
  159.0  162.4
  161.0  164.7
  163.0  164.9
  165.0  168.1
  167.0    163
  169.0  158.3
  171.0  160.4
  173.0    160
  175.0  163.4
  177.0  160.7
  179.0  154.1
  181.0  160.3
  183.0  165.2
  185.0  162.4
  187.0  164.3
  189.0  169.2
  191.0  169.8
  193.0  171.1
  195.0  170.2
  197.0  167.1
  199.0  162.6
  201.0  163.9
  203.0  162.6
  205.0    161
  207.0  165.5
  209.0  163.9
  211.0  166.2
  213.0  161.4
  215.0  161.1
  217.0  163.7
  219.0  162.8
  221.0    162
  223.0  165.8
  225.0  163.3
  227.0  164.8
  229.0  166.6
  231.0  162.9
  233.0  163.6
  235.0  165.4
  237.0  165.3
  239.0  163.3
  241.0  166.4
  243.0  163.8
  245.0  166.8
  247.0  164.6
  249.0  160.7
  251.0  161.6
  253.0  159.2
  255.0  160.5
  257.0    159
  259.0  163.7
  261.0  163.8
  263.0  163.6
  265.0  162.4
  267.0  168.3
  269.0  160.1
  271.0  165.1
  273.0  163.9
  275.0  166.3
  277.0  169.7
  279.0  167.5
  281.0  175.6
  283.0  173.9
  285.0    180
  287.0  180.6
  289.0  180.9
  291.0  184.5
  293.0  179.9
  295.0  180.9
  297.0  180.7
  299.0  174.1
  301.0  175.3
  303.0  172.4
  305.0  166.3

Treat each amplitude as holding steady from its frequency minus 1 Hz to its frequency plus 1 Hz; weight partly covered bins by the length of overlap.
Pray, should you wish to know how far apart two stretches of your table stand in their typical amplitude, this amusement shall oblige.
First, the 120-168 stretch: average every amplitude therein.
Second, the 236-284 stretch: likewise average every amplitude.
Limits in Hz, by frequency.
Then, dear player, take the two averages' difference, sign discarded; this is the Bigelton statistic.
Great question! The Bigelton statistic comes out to 12.5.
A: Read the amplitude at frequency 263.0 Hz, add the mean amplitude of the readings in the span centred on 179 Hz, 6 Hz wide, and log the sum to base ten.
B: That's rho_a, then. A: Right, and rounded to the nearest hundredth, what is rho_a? 2.51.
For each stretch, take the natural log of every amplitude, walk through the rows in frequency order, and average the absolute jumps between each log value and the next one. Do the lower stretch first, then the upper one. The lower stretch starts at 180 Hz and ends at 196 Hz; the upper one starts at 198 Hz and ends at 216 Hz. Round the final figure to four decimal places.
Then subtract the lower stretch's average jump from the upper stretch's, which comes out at -0.0014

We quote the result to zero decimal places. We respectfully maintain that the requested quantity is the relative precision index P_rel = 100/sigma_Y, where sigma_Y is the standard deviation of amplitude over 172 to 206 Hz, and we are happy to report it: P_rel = 23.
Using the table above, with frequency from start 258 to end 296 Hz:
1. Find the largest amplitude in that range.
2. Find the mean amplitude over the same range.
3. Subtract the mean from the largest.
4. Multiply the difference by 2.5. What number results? 34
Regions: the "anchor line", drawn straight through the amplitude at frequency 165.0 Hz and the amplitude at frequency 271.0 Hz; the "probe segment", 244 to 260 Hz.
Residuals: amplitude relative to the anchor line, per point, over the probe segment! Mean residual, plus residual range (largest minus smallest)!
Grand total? 3.8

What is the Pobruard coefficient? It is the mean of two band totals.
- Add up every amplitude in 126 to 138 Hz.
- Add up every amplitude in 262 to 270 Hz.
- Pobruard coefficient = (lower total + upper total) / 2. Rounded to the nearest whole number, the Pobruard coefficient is 897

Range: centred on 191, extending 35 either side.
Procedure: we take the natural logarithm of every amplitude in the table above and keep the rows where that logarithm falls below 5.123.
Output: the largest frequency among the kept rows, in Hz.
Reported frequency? 225.0 Hz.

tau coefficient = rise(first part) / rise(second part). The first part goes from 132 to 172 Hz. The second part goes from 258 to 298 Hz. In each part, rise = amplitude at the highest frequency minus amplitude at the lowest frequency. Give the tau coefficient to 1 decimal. -1.4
